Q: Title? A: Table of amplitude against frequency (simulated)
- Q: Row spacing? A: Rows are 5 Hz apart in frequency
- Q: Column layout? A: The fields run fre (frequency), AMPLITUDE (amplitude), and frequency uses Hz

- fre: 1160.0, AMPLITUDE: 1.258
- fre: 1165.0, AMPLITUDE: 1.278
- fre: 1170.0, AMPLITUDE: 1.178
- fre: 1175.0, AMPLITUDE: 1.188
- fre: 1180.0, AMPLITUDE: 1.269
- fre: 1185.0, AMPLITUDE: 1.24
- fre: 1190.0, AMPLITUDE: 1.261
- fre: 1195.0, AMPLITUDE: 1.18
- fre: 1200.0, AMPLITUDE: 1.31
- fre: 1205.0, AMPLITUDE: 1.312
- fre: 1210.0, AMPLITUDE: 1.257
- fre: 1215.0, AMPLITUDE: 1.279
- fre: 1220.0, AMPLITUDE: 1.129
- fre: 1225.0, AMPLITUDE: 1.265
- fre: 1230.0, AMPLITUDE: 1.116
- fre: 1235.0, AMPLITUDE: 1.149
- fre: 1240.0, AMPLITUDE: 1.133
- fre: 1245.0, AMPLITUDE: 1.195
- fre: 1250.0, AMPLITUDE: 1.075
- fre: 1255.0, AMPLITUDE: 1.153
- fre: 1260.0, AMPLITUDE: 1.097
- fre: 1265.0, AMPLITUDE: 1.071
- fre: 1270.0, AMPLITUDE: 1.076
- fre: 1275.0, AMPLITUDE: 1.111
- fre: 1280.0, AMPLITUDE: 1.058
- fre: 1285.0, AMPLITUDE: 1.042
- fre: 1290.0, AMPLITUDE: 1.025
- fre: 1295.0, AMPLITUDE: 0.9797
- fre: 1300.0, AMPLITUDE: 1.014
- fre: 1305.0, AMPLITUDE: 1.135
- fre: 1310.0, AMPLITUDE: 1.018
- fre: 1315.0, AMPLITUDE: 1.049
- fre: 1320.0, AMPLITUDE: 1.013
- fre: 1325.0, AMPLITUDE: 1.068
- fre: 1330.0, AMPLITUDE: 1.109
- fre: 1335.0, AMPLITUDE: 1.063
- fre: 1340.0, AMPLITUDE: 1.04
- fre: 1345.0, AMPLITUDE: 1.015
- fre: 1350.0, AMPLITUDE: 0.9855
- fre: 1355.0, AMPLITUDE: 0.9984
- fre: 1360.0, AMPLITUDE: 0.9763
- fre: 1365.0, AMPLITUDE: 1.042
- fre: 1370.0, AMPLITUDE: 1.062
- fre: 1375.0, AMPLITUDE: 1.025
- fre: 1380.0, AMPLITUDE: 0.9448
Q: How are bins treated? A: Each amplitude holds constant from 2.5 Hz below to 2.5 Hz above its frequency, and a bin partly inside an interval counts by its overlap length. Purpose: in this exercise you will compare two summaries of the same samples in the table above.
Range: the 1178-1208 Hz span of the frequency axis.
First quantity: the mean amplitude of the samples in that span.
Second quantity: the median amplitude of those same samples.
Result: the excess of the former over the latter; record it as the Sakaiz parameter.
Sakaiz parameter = -0.003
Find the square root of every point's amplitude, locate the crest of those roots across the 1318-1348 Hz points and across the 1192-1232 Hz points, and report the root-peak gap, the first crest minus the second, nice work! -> -0.092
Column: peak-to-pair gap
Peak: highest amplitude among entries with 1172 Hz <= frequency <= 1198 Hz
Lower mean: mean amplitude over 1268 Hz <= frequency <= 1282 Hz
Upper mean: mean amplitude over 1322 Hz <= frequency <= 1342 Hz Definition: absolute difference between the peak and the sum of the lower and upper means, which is 0.88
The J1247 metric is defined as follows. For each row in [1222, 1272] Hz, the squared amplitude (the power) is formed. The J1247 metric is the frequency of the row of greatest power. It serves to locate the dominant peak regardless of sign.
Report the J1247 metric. 1225.0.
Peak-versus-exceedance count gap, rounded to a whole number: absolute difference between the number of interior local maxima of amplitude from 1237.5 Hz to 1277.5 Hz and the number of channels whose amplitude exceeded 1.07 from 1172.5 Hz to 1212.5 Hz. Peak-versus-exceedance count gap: 6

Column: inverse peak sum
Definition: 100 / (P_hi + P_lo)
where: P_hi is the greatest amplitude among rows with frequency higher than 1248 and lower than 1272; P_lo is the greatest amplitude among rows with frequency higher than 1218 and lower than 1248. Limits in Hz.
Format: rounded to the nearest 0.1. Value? 41.4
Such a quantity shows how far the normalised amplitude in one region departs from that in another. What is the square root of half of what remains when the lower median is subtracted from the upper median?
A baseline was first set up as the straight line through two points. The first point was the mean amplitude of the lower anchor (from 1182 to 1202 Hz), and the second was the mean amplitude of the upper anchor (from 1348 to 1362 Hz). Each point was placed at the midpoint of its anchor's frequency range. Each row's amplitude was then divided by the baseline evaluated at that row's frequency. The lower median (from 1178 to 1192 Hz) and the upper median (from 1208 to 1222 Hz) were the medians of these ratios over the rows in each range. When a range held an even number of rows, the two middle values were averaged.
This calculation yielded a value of 0.12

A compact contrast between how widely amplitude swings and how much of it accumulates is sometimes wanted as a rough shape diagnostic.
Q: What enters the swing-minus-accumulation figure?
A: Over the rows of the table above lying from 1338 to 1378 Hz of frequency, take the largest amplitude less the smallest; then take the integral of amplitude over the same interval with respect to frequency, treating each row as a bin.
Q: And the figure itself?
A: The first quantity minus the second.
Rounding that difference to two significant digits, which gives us -41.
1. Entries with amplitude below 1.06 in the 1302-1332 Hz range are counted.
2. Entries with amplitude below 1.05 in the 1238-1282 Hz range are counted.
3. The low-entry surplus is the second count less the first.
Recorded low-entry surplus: -3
